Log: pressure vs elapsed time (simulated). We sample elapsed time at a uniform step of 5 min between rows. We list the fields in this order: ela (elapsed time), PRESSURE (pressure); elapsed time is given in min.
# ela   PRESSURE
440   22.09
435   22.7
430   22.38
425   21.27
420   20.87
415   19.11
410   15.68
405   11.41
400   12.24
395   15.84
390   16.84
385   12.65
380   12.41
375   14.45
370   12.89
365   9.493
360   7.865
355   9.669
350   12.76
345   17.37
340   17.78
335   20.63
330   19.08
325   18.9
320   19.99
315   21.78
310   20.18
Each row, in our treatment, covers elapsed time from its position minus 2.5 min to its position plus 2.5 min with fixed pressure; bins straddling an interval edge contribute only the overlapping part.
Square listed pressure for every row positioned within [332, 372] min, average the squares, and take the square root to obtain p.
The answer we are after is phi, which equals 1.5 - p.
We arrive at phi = -12.7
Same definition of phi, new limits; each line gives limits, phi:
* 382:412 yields -12.8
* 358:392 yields -11.2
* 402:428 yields -16.6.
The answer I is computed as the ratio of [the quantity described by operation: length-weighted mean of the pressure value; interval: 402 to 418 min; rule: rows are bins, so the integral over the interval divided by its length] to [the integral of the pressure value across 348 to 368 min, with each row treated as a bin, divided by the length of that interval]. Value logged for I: 1.6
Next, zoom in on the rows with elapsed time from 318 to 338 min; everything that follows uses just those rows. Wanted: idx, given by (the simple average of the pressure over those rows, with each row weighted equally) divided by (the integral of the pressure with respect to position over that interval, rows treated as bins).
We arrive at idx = 0.0501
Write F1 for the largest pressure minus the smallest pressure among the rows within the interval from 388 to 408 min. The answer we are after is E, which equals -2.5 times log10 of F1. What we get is -1.84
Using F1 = 5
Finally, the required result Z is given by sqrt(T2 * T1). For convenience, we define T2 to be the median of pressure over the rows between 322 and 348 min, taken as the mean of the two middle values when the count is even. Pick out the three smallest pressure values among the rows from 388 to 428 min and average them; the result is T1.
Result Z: 15.7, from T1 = 13.1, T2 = 19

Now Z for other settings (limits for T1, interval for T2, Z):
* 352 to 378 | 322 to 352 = 12.9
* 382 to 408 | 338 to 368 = 11.6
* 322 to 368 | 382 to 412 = 11.3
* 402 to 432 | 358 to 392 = 14.0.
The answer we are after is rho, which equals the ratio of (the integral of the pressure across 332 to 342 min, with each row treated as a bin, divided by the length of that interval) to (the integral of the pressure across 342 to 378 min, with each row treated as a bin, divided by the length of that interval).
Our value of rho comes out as 1.59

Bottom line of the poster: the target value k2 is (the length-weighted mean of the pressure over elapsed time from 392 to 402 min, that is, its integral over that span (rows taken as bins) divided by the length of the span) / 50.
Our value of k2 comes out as 0.29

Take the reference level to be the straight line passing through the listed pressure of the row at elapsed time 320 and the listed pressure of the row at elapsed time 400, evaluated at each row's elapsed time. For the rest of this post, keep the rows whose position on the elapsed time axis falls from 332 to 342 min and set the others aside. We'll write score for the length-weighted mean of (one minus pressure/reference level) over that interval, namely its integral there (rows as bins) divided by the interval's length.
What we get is -0.05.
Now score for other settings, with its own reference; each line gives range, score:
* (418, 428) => -1.11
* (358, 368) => 0.43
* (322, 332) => 0.01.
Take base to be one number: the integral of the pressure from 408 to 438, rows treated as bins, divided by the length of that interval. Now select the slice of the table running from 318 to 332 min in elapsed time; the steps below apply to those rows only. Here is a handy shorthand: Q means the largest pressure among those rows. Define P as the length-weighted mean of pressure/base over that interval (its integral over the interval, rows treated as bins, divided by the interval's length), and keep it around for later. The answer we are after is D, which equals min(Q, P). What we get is 0.94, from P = 0.94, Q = 19.99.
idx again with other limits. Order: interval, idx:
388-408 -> 0.0501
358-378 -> 0.0495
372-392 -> 0.0504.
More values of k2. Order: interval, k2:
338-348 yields 0.35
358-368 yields 0.18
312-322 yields 0.42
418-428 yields 0.42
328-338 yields 0.40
